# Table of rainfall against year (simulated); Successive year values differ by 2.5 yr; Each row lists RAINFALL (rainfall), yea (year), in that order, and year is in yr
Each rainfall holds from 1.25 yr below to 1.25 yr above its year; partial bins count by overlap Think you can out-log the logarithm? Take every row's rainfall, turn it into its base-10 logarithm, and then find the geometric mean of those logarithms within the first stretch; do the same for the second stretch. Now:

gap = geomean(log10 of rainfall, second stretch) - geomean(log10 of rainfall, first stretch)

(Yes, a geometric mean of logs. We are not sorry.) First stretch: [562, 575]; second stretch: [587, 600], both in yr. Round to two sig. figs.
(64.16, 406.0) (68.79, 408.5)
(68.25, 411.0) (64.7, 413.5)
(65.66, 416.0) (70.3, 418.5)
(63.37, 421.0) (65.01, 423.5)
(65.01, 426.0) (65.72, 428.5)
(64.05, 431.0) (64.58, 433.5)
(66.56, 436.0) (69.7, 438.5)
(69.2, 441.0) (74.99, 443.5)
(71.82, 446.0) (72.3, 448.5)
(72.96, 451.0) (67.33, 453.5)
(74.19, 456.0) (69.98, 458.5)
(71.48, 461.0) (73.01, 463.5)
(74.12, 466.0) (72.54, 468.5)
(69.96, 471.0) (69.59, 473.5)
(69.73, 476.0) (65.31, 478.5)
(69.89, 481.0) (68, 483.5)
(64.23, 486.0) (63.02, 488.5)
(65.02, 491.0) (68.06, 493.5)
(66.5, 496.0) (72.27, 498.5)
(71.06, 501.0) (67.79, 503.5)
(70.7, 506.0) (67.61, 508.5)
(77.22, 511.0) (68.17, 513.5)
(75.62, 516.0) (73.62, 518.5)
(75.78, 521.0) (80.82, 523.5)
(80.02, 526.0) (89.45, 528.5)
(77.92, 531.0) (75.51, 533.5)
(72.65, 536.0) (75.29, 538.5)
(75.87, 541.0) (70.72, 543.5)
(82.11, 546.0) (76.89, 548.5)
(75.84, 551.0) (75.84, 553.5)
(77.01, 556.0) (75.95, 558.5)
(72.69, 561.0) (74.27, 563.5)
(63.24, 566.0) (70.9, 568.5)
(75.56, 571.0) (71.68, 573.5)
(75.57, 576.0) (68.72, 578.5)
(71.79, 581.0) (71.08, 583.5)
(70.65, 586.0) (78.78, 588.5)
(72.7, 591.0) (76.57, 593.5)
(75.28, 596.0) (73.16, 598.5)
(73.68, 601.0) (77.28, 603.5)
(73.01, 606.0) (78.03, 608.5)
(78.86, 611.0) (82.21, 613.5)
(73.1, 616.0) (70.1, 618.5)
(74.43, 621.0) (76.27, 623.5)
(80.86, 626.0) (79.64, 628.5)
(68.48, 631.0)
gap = 0.026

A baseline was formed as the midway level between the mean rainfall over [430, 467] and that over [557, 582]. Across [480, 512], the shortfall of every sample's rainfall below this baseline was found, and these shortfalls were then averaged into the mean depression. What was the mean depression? 3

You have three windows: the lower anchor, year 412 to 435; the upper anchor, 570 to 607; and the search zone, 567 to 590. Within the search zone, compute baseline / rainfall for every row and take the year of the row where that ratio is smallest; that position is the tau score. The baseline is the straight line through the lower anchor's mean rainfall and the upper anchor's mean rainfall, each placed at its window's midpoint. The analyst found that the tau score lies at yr 588.5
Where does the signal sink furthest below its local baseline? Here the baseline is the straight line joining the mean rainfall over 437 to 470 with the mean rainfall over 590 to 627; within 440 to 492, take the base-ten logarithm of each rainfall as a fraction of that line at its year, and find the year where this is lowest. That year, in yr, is 488.5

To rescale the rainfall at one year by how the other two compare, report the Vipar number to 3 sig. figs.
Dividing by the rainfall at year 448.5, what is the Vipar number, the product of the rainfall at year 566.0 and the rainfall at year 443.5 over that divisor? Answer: 65.6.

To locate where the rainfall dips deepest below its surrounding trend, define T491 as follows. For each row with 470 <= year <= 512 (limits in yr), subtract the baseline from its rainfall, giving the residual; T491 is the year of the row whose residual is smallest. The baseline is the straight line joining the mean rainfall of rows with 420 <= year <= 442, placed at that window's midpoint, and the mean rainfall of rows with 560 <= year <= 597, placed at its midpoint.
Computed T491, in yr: 488.5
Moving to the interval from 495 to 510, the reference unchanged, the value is 496.0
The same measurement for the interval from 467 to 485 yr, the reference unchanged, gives 478.5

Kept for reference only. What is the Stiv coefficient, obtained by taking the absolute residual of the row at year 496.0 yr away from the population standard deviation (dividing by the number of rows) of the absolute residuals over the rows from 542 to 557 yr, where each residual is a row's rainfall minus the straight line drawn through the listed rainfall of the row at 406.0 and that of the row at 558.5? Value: -2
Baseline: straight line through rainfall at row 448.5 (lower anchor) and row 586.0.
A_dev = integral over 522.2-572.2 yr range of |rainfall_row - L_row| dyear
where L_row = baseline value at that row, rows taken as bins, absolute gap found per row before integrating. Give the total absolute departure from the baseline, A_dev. 281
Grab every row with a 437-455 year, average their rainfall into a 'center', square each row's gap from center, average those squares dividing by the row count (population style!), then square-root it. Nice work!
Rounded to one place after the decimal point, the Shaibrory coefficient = 2.4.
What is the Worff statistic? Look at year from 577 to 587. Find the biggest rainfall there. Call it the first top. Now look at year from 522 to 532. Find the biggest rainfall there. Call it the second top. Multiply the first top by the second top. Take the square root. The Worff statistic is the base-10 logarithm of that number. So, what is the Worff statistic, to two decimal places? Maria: 1.90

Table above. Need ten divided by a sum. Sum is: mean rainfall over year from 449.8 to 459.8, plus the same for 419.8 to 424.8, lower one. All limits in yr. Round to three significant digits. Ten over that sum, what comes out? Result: 0.0739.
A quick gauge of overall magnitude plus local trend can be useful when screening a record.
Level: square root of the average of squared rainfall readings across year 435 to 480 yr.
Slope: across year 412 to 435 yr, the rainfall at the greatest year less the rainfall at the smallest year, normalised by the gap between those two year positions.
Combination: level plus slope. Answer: 70.9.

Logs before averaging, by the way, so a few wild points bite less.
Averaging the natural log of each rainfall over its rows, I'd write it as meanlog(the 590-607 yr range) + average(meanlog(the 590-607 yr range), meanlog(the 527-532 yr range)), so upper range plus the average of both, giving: 8.68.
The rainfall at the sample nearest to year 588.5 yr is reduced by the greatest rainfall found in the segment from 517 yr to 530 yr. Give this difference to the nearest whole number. -11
